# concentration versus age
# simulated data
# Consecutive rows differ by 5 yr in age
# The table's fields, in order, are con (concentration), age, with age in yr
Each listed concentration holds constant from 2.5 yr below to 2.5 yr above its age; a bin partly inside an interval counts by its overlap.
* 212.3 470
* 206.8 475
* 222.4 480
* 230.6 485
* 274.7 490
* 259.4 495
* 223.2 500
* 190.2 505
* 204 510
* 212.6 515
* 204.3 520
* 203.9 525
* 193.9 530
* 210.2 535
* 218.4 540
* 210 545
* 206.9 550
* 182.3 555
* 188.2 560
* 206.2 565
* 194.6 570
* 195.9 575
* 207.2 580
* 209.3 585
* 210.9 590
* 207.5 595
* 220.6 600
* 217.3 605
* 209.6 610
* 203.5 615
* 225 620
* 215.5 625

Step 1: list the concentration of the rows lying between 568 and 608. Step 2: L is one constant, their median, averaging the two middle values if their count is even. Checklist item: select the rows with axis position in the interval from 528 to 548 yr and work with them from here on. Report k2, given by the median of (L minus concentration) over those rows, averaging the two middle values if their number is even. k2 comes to -2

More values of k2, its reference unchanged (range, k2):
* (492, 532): 4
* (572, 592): 0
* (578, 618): -1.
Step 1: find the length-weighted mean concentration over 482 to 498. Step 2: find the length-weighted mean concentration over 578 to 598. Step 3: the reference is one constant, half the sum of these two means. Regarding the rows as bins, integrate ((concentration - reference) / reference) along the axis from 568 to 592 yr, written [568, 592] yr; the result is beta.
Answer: -2.8 yr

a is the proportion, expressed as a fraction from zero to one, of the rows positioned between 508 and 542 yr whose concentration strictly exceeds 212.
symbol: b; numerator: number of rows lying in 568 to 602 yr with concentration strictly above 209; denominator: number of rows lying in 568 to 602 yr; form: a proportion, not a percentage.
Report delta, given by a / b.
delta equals 0.67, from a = 0.29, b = 0.43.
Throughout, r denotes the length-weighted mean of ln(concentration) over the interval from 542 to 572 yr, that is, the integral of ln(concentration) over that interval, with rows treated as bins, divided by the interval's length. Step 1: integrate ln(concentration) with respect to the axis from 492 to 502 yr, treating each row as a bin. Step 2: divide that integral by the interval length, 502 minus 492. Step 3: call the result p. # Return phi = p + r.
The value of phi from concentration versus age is 10.8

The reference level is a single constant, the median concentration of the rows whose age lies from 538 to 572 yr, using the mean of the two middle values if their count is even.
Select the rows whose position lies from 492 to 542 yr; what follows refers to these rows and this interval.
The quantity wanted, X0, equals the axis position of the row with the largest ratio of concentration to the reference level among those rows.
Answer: 495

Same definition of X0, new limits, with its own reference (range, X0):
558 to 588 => 585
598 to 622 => 620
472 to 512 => 490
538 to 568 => 540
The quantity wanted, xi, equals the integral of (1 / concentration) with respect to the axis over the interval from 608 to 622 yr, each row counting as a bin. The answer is 0.066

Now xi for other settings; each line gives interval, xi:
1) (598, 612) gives 0.065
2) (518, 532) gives 0.070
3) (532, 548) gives 0.075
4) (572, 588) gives 0.078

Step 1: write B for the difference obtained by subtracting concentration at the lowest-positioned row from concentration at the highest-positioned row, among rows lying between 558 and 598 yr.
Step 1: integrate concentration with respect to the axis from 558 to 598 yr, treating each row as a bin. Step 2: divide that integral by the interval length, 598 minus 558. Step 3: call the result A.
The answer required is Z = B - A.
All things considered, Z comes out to -184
